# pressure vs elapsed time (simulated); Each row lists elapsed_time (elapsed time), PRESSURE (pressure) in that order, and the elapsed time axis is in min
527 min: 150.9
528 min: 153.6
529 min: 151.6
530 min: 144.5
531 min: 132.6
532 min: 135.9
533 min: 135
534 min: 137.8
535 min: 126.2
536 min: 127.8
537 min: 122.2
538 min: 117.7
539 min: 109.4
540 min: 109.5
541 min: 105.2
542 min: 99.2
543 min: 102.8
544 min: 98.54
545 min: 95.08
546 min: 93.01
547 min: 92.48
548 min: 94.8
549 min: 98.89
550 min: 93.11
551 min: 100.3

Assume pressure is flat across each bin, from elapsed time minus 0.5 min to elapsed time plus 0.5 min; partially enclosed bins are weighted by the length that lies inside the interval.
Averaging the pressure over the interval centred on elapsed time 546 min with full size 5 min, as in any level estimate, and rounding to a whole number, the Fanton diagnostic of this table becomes 95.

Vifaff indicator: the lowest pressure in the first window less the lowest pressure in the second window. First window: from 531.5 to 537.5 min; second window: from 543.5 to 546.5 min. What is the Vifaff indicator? 29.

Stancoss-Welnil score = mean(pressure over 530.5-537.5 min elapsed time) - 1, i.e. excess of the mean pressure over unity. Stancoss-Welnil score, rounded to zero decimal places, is 130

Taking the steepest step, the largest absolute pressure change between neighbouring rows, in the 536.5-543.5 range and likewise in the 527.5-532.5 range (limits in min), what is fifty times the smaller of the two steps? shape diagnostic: 415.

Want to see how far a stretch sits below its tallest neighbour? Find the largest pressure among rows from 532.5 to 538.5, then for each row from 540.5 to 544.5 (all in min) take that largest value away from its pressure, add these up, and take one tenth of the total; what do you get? -15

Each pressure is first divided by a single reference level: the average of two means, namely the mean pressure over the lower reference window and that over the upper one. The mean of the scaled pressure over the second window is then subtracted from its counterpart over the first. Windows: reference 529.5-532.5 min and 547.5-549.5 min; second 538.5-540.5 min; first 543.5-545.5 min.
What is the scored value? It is -0.11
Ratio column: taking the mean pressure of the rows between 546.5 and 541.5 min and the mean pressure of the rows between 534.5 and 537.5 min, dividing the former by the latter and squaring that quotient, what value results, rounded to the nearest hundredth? 0.61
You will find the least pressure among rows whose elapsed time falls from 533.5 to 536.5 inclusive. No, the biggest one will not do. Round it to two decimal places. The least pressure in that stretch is 126.20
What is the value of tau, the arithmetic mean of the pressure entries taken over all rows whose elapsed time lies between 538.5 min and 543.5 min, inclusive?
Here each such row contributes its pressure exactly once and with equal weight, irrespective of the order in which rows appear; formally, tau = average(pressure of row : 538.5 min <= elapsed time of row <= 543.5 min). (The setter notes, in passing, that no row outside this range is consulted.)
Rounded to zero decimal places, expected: 105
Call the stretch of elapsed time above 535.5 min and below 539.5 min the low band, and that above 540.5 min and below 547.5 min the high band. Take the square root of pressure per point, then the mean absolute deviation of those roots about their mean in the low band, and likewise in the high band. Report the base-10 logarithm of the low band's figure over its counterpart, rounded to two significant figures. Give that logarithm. 0.13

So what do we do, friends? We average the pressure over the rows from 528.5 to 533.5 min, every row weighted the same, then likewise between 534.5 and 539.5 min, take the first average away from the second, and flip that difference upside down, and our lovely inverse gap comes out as -0.052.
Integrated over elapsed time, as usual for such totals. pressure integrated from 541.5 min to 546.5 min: 489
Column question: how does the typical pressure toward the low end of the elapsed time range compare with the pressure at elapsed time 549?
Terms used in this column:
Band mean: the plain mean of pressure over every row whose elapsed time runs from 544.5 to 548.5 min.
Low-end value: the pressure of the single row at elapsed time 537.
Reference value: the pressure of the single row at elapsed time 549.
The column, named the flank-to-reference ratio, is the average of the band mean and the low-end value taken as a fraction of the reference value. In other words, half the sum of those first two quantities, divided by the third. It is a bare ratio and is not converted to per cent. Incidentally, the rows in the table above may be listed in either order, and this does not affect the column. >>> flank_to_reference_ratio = 1.09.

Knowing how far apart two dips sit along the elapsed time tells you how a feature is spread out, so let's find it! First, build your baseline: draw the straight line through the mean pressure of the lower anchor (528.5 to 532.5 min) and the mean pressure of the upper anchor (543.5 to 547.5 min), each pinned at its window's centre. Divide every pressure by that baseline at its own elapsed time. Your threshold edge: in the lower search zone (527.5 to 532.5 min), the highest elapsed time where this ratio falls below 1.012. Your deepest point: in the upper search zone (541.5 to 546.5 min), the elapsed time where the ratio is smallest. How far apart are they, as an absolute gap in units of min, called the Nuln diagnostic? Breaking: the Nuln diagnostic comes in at 10 min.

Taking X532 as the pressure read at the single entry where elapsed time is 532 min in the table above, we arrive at 135.9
